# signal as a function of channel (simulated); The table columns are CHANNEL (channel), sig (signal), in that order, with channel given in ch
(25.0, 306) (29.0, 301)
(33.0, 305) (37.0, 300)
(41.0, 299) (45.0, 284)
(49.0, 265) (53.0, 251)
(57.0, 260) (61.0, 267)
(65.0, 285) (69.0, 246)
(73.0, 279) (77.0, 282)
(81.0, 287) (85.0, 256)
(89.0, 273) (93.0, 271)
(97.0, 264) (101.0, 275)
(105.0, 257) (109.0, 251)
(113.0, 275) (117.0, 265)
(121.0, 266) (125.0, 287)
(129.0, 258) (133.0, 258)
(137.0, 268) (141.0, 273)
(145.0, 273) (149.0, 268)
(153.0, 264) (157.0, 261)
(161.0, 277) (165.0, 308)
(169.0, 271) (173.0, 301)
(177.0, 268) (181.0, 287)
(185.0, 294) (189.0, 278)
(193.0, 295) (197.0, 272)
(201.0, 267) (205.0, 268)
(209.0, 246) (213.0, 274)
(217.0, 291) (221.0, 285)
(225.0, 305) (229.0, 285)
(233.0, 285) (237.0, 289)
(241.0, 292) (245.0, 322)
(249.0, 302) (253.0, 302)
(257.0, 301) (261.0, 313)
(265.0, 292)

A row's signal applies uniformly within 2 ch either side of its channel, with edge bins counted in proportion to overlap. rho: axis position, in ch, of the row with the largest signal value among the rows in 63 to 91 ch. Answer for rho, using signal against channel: 81.0 ch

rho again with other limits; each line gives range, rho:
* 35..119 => 37.0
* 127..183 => 165.0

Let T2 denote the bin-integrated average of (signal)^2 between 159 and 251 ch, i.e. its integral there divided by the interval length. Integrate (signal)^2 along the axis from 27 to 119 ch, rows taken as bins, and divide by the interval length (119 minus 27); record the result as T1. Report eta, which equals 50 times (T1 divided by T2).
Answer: 46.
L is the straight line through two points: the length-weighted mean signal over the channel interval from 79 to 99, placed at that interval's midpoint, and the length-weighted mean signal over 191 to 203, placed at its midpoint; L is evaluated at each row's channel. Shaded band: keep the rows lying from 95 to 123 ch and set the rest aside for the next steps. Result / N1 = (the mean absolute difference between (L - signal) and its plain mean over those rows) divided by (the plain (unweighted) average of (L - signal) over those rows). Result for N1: 0.9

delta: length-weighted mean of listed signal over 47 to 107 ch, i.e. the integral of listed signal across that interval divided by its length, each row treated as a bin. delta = 268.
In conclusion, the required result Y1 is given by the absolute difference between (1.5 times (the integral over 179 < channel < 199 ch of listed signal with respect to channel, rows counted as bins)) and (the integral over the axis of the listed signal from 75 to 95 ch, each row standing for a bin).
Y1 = 3080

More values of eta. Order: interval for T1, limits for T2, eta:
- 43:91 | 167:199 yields 45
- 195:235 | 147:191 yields 49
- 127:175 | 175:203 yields 48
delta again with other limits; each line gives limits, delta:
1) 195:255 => 286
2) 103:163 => 267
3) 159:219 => 280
